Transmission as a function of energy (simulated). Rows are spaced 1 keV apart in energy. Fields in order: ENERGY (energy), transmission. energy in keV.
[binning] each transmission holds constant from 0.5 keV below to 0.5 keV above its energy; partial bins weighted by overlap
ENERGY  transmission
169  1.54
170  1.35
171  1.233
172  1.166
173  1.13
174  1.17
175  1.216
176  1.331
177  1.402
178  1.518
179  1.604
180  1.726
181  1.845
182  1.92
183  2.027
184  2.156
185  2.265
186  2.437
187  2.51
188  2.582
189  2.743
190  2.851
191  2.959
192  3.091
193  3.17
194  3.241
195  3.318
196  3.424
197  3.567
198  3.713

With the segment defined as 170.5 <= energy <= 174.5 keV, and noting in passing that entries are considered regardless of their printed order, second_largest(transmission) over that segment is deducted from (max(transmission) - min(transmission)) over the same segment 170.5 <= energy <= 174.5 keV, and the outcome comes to -1.1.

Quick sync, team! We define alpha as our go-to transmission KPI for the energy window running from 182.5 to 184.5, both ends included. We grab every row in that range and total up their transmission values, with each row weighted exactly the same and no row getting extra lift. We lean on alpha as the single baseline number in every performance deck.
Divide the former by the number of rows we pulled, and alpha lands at 2.1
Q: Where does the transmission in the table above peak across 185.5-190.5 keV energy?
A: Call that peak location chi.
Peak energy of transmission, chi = 190 keV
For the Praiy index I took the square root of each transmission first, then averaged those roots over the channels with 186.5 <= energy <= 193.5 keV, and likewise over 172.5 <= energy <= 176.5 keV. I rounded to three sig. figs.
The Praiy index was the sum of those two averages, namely 2.79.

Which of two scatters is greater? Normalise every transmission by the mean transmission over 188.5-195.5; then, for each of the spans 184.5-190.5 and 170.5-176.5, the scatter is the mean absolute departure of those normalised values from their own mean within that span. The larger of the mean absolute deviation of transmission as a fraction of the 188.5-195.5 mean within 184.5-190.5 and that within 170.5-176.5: 0.0526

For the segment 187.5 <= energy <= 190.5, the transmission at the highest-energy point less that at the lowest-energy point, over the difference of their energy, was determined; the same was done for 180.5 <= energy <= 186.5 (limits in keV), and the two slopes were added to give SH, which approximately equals 0.25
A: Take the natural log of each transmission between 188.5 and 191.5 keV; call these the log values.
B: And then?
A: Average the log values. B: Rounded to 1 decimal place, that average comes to 1.0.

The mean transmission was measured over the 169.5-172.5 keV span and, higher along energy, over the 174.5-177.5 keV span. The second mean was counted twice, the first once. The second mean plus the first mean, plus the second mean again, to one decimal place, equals 3.9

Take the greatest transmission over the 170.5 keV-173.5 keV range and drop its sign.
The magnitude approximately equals 1.2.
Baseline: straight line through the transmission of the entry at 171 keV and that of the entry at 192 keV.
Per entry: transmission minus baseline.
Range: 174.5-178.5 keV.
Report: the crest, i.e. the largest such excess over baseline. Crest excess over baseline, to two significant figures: -0.33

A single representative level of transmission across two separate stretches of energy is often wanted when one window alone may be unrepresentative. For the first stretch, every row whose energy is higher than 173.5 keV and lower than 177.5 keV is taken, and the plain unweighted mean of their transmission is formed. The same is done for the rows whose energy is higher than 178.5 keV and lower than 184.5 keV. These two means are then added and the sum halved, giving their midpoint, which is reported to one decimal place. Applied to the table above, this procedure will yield 1.6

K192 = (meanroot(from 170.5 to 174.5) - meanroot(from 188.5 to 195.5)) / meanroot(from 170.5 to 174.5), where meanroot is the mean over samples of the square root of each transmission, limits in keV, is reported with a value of -0.61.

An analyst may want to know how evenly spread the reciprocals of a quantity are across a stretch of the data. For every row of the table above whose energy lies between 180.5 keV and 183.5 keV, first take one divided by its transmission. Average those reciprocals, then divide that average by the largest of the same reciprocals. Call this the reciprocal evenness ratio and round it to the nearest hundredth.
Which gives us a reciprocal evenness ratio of 0.96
